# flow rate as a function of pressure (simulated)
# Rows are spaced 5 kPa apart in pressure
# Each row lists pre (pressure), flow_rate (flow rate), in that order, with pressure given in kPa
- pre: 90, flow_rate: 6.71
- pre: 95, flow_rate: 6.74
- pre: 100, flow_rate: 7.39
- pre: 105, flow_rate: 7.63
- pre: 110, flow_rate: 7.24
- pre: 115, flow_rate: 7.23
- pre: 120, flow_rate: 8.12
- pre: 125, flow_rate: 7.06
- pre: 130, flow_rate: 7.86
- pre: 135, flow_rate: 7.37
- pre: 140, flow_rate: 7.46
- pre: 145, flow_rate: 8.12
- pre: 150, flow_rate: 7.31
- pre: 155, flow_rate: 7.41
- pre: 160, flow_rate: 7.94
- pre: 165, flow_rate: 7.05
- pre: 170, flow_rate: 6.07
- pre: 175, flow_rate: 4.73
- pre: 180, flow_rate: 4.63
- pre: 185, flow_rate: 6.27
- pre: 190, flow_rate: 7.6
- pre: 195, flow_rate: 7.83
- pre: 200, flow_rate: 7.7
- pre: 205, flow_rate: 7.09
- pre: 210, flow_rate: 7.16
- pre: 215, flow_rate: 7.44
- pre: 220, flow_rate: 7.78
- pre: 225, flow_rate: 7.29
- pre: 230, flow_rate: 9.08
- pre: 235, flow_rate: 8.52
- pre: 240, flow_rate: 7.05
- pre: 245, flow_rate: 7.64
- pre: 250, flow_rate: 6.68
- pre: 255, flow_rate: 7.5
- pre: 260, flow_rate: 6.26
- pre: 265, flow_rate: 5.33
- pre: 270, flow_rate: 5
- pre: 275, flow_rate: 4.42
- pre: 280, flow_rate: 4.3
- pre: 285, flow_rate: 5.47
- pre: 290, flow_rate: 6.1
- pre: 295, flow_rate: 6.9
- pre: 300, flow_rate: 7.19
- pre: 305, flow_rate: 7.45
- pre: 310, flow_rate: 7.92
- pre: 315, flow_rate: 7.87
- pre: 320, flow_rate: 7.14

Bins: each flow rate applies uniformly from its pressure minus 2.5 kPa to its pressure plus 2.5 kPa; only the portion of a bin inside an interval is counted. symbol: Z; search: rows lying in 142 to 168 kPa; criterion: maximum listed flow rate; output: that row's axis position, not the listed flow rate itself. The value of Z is 145 kPa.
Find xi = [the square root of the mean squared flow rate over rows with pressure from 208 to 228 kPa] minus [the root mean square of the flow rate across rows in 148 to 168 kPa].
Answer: 0.0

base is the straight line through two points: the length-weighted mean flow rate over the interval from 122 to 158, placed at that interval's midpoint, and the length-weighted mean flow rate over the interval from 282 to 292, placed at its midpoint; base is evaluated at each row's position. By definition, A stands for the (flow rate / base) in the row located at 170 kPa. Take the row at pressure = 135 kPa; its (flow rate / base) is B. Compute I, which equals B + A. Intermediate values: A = 0.85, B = 0.97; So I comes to 1.82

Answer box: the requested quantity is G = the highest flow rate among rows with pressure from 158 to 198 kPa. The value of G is 7.94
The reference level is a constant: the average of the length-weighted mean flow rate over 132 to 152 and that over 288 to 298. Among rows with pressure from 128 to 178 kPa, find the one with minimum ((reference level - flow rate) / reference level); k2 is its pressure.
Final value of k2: 145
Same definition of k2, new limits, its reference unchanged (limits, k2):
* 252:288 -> 255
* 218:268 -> 230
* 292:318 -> 310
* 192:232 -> 230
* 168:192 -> 190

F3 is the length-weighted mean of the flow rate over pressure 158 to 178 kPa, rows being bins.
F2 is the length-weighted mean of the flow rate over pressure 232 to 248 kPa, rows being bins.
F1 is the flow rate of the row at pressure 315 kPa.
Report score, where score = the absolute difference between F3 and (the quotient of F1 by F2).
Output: 5.3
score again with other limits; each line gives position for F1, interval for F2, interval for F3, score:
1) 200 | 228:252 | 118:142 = 6.6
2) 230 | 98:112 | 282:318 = 5.7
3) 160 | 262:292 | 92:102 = 5.5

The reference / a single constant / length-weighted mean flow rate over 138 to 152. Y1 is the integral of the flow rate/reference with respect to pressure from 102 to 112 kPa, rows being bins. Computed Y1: 10 kPa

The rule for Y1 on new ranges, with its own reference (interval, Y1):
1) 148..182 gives 29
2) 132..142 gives 10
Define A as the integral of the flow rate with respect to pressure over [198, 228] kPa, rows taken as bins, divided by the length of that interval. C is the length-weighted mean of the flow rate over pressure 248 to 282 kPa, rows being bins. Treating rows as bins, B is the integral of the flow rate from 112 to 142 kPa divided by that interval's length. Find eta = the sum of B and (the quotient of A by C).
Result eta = 8.83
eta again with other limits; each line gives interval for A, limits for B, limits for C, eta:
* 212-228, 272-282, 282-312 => 5.51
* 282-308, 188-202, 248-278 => 8.85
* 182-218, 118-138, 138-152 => 8.54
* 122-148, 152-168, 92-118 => 8.46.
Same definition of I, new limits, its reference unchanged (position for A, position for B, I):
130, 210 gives 2.10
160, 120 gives 2.14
